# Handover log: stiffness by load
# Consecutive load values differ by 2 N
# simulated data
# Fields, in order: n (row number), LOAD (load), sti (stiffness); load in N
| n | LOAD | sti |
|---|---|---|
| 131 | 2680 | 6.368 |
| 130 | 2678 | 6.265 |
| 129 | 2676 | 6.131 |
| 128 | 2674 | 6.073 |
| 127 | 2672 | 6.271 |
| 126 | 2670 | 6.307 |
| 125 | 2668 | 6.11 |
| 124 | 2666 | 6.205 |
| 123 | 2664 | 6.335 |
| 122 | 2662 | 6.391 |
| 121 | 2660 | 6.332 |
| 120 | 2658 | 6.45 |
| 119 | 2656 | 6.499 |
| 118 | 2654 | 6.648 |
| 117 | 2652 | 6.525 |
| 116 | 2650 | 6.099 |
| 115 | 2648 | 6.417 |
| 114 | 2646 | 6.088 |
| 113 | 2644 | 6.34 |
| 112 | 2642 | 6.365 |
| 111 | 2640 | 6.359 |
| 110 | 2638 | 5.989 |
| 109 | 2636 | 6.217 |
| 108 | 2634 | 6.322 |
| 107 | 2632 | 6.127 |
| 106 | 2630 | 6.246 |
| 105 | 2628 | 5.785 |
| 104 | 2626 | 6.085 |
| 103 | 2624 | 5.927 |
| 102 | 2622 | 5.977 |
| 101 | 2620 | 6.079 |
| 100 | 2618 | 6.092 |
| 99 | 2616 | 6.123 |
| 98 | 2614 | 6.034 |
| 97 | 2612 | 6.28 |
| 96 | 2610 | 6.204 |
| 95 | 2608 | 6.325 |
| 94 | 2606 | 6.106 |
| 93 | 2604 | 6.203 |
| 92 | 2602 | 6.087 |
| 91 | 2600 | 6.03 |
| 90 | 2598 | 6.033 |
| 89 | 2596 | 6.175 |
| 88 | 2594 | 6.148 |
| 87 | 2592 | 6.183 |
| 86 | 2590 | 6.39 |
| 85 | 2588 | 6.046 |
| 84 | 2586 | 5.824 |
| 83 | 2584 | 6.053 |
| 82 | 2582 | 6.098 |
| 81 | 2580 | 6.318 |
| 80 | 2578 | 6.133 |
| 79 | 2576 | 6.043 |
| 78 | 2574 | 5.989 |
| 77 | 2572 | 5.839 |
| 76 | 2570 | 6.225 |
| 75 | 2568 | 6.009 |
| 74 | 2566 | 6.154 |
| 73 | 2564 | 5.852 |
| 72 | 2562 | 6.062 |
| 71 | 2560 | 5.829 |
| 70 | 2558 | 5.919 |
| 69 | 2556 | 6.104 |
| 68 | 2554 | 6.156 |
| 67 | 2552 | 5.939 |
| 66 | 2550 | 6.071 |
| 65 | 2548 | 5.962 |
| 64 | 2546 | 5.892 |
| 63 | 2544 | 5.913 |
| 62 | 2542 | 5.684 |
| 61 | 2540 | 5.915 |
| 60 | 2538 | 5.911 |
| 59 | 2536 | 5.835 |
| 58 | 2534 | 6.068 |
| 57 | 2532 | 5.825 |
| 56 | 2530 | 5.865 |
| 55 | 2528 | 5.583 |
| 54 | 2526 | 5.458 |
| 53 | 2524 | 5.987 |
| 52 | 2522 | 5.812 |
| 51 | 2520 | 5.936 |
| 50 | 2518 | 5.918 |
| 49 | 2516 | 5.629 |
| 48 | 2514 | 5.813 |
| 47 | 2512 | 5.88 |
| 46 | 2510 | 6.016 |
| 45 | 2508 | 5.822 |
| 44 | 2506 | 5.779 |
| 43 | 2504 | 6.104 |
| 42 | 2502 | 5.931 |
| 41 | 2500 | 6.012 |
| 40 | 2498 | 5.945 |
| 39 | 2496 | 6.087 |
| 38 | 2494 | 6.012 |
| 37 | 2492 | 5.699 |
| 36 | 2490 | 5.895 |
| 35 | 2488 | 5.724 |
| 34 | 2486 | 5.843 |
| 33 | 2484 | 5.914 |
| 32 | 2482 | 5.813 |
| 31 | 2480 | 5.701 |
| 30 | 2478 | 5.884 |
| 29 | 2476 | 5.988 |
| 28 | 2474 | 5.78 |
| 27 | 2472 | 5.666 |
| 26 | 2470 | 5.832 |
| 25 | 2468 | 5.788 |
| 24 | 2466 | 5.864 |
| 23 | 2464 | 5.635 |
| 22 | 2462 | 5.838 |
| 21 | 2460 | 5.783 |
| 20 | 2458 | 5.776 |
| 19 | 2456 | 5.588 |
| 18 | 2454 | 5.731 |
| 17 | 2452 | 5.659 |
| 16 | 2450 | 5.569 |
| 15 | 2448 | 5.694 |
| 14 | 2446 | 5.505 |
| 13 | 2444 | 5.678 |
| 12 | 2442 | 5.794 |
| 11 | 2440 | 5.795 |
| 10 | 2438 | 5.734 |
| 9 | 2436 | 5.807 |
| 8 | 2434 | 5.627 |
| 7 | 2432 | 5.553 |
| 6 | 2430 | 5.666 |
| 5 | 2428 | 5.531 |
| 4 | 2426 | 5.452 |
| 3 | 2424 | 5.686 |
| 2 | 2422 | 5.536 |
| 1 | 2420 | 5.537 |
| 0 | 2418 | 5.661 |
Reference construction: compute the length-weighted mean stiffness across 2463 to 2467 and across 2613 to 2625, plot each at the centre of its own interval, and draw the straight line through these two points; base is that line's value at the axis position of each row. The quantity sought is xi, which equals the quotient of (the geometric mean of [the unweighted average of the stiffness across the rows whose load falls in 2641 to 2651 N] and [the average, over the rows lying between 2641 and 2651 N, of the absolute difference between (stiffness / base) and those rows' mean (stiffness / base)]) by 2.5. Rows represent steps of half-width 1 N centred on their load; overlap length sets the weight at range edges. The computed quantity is 0.151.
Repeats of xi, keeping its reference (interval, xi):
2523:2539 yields 0.151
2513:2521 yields 0.126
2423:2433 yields 0.112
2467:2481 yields 0.114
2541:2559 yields 0.125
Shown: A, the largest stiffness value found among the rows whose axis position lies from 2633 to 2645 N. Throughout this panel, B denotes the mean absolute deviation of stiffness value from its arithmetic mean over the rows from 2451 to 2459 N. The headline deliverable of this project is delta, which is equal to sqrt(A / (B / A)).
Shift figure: 25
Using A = 6.365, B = 0.065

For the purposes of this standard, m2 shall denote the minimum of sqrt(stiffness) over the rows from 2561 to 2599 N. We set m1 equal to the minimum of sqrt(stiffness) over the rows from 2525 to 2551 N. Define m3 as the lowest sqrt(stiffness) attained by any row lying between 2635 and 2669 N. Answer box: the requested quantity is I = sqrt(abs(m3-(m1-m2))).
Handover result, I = 1.59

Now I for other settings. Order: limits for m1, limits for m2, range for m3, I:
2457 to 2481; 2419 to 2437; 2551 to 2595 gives 1.54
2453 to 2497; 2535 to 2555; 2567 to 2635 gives 1.56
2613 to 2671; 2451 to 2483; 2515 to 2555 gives 1.51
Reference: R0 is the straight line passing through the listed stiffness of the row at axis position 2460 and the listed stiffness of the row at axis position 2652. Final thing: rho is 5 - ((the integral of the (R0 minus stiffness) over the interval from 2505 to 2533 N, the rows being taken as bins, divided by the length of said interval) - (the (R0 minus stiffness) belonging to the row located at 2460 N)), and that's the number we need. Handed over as 4.80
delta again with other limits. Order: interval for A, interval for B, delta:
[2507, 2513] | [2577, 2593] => 17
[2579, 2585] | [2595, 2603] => 28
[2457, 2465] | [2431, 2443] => 20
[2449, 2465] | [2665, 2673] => 23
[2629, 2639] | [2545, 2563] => 21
